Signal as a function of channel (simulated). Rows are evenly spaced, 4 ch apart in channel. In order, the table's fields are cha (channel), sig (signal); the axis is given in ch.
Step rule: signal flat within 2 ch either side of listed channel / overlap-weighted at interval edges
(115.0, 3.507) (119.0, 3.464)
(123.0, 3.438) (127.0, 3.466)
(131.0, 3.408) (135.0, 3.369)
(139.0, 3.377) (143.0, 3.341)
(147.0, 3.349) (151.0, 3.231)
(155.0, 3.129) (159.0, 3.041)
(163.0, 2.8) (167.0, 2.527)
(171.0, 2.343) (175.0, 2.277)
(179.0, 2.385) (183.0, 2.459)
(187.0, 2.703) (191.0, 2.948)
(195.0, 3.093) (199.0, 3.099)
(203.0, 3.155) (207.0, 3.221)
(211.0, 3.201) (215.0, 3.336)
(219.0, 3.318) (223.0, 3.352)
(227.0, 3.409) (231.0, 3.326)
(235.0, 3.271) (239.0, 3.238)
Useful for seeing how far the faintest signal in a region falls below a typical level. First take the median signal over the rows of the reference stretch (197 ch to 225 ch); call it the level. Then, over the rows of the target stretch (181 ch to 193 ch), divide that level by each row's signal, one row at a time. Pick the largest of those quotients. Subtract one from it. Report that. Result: 0.31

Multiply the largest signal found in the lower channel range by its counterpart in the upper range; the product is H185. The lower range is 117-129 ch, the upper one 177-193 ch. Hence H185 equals 10.2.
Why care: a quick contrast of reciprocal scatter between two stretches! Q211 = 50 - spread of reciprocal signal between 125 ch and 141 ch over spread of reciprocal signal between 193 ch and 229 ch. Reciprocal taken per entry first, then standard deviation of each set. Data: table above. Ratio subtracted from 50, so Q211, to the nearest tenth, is 49.7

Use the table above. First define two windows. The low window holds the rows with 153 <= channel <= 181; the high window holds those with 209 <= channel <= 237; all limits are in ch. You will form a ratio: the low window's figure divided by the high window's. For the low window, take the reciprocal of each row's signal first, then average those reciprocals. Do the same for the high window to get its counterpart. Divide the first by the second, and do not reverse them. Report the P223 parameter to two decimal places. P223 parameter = 1.27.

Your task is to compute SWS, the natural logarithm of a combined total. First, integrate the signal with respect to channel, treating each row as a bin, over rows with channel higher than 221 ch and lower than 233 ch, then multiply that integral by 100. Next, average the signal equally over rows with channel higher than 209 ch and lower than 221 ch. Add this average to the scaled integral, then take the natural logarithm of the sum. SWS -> 8.30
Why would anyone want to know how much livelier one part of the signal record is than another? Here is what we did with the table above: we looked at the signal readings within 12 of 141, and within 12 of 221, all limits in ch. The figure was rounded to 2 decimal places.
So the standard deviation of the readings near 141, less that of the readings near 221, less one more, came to -1.01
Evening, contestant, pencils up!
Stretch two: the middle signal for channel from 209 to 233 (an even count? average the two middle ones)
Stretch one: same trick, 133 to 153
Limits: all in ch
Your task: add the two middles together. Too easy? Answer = 6.7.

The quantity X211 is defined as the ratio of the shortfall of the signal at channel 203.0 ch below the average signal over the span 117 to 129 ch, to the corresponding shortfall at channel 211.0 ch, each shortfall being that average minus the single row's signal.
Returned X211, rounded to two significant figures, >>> 1.2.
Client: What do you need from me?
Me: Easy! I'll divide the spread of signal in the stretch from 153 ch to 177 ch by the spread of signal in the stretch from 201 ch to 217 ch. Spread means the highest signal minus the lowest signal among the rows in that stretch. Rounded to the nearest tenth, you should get 4.7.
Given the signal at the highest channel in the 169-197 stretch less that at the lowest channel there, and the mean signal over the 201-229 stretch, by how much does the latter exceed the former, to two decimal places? 2.53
